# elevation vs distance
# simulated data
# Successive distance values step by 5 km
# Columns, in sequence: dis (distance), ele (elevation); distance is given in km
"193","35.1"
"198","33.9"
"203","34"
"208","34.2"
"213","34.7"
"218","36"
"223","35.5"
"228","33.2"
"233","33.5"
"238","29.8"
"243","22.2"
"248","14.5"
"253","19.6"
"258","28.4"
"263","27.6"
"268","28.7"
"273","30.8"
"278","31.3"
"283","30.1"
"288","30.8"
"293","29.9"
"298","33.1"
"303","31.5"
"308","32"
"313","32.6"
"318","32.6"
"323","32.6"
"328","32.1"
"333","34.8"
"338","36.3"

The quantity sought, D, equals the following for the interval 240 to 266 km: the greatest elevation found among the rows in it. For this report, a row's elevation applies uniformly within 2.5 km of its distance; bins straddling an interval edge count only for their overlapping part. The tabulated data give 28.4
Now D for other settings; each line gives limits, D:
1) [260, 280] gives 31.3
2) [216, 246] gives 36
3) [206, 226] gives 36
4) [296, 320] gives 33.1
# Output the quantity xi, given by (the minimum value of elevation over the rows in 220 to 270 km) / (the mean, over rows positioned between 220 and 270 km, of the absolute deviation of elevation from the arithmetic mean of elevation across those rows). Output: 3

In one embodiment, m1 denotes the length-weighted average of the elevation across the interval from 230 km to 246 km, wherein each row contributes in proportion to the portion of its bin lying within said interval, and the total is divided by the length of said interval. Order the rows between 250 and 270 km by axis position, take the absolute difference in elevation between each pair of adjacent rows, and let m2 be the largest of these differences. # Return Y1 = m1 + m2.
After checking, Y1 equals 37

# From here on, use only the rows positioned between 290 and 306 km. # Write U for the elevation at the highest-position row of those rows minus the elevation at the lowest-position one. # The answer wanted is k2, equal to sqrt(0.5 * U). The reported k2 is 0.9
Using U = 1.6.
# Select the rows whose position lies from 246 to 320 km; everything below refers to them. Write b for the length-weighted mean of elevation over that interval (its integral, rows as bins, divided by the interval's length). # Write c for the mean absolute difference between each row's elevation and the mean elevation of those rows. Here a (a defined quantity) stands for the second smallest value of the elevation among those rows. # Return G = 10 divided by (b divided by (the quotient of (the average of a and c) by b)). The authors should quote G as 0.137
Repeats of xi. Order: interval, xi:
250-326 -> 9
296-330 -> 75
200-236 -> 40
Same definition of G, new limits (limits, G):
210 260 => 0.155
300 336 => 0.153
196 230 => 0.145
